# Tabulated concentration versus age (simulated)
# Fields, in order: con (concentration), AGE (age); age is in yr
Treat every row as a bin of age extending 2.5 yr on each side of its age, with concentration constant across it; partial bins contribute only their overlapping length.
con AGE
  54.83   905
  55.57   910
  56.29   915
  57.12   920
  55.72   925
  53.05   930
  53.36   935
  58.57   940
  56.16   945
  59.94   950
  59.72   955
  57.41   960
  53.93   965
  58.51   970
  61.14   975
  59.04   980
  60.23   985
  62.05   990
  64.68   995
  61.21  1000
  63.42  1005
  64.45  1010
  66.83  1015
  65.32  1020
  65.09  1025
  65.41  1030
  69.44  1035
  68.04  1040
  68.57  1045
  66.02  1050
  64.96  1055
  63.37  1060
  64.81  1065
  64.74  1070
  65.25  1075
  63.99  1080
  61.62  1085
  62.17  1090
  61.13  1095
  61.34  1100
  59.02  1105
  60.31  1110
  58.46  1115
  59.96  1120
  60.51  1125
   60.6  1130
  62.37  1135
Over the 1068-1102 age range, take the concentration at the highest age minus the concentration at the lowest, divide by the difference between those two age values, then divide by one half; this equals -0.2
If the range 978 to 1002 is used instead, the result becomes 0.2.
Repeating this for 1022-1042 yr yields 0.4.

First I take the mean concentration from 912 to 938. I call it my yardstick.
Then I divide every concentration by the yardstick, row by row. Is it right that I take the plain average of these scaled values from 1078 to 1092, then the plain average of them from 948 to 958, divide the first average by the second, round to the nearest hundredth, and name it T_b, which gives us 1.05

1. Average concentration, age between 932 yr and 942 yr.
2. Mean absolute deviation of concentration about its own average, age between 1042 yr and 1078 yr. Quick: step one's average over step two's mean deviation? 51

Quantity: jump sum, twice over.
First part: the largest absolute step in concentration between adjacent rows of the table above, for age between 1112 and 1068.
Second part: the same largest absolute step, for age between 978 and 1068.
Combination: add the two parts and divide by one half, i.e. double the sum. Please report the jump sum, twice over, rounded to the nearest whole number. 13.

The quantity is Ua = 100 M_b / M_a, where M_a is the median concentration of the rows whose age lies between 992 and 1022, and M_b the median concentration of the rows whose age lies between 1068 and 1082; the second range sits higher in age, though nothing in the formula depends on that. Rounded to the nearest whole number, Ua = 100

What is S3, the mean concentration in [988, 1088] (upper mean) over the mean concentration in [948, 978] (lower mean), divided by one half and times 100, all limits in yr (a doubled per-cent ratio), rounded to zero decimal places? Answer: 222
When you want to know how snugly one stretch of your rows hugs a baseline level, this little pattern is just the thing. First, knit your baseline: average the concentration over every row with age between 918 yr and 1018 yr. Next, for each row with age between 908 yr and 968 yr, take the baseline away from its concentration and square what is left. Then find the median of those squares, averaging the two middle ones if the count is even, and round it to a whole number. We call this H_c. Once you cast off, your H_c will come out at 10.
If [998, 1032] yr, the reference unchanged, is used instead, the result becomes 33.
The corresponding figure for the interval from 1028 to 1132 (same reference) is 16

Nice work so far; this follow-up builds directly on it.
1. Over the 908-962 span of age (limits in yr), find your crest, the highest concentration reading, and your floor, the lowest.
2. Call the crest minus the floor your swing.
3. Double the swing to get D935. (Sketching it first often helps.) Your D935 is 14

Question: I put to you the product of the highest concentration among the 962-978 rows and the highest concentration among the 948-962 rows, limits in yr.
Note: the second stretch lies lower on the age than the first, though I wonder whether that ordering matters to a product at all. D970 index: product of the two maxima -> 3665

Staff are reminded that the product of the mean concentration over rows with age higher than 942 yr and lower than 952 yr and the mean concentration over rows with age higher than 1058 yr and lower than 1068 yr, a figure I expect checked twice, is 3720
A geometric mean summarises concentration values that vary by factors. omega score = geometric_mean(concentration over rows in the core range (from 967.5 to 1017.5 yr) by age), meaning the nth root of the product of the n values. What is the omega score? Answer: 62.1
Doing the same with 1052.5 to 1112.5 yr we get 62.7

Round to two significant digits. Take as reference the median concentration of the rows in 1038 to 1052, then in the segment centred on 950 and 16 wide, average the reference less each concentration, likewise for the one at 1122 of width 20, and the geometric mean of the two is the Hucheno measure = 8.8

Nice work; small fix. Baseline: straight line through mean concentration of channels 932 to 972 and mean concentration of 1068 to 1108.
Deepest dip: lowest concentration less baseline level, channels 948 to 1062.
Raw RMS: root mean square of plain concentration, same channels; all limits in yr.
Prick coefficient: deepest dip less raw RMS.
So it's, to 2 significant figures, -67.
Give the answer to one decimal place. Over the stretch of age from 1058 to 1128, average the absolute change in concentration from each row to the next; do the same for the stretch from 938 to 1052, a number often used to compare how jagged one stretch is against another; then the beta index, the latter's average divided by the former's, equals 1.8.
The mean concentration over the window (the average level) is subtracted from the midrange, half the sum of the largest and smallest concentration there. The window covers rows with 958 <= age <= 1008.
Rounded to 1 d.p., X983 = -0.9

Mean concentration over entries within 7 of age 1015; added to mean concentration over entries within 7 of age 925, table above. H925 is 121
